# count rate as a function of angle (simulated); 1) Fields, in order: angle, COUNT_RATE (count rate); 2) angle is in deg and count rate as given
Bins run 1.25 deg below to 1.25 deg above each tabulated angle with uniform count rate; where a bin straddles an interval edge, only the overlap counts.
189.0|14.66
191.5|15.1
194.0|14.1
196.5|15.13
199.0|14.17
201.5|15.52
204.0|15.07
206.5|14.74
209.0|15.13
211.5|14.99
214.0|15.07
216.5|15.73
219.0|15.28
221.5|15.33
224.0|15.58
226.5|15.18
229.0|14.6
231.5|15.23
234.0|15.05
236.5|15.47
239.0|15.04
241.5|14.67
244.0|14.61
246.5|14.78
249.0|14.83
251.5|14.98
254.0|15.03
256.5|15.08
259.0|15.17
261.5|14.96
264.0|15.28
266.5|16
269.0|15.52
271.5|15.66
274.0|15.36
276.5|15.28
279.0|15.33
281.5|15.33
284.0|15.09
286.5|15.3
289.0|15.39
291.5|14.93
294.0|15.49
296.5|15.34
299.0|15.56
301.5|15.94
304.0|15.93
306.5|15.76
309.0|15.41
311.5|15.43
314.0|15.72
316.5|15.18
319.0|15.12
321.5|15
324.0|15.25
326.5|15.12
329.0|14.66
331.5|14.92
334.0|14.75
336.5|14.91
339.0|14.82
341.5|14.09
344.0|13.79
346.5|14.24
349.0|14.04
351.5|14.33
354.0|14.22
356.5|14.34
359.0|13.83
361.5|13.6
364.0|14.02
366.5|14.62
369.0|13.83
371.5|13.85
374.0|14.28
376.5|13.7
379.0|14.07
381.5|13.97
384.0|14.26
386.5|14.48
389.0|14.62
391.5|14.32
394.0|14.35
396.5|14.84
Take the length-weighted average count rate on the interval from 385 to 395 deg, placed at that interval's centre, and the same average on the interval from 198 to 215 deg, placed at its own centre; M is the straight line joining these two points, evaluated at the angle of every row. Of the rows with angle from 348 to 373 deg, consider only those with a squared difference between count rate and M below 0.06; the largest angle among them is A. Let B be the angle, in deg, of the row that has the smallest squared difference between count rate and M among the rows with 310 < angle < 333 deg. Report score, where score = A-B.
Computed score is 37.5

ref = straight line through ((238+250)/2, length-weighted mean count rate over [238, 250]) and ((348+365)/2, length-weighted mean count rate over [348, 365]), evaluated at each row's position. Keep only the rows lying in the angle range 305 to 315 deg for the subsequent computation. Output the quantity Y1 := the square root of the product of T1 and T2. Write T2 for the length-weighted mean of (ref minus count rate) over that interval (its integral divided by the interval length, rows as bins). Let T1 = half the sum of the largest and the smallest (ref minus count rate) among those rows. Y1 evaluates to 1.2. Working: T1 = -1.2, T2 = -1.23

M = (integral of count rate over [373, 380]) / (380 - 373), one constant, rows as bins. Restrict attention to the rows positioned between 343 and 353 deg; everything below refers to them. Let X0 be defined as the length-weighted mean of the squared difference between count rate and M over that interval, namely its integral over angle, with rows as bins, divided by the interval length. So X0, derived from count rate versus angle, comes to 0.1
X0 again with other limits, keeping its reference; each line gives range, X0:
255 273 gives 2.0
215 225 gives 2.2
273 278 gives 1.7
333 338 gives 0.7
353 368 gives 0.1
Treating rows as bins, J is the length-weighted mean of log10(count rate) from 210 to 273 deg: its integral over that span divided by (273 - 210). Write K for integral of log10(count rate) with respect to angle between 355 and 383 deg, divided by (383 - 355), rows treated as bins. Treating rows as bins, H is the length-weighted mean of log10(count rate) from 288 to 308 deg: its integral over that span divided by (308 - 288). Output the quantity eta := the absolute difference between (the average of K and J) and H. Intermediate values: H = 1.191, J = 1.18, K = 1.15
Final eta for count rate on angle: 0.028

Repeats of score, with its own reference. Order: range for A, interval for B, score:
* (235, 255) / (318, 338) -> -75.0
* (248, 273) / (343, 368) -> -105.0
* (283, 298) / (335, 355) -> -60.0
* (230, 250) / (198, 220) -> 37.5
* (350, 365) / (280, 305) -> 65.0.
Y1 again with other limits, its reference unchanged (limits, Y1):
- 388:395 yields 0.6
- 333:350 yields 0.2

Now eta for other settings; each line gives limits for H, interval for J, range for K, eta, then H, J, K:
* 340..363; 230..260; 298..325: 0.035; 1.148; 1.18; 1.19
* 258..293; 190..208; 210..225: 0.007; 1.186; 1.17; 1.19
